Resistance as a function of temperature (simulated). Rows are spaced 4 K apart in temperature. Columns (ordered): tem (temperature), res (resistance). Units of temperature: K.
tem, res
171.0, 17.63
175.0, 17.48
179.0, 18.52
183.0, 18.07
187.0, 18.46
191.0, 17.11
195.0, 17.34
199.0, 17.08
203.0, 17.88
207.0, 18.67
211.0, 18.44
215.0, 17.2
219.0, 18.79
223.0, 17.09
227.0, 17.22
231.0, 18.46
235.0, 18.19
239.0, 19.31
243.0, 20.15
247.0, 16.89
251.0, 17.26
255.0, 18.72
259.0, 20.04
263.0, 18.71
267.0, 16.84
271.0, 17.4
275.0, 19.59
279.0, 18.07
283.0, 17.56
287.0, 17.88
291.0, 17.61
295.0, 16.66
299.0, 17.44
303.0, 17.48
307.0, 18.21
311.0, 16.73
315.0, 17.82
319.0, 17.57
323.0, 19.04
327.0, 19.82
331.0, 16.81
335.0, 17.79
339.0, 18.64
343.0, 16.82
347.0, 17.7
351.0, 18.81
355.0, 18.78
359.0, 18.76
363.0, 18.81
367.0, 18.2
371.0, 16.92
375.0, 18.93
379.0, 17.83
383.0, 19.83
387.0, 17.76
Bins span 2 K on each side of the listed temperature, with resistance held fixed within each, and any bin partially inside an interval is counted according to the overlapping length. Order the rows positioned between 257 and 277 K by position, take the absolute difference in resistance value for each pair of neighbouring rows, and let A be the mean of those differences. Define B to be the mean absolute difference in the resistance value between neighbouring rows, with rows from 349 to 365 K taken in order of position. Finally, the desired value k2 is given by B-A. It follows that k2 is -1.5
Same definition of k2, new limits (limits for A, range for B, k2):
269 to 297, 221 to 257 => 0.1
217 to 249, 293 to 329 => -0.4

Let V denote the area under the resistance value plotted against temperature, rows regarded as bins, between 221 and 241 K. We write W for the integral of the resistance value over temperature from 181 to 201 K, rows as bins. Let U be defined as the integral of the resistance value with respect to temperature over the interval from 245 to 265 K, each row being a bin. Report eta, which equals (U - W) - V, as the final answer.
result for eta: -347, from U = 366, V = 361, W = 352.2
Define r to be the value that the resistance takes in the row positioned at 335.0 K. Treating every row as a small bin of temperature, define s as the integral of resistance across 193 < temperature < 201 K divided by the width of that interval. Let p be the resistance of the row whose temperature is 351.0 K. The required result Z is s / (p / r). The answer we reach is 16.3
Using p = 18.81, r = 17.79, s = 17.2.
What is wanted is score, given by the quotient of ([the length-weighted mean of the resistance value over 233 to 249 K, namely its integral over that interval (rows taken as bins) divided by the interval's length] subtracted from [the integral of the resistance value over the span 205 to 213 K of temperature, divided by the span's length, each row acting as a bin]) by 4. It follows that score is -0.02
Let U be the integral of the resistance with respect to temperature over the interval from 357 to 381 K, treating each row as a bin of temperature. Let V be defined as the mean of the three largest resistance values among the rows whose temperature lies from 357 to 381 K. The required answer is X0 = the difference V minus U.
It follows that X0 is -419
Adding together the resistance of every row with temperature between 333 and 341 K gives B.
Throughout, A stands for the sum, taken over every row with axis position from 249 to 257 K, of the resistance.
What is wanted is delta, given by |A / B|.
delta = 0.99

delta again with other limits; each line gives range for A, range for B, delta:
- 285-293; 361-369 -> 0.96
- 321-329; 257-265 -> 1.00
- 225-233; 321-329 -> 0.92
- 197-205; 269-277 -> 0.95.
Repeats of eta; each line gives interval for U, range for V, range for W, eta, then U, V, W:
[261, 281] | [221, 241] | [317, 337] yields -363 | 362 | 361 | 364.1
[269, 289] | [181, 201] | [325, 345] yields -350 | 362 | 352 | 359.5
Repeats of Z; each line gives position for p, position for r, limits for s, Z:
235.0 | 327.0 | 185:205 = 19.1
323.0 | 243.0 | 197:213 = 19.1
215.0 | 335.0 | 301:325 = 18.4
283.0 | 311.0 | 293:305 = 16.4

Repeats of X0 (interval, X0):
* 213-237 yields -409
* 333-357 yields -415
